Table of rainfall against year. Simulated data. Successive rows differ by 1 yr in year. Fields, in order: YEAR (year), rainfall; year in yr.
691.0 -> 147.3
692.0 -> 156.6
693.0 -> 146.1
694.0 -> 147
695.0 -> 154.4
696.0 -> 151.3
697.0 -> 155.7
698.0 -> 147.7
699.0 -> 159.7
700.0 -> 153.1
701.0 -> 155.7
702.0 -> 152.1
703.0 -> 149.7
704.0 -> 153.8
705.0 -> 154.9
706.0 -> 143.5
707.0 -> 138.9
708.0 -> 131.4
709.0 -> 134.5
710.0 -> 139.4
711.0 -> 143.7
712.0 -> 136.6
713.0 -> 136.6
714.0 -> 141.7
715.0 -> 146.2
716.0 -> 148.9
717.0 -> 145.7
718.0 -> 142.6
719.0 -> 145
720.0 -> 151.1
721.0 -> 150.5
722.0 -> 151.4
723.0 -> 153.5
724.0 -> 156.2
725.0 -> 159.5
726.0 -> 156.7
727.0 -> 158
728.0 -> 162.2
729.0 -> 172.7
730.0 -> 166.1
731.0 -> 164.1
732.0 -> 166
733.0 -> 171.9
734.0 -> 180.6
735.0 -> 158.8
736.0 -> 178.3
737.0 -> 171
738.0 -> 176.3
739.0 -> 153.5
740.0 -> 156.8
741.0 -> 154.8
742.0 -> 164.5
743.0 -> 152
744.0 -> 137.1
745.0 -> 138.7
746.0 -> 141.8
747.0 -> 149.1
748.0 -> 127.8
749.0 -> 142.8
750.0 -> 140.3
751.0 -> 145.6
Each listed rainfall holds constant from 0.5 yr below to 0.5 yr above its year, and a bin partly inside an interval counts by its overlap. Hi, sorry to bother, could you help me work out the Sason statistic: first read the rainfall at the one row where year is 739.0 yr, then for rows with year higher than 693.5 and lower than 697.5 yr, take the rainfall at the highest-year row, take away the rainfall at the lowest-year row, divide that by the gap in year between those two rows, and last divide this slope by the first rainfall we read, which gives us 0.019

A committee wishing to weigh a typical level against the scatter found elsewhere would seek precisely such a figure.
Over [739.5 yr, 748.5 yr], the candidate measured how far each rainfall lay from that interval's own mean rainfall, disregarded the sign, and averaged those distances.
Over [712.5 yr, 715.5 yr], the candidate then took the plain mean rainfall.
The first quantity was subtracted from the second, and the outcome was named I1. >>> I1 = 132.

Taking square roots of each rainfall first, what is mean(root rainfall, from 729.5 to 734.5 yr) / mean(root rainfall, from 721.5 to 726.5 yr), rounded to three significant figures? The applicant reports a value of 1.04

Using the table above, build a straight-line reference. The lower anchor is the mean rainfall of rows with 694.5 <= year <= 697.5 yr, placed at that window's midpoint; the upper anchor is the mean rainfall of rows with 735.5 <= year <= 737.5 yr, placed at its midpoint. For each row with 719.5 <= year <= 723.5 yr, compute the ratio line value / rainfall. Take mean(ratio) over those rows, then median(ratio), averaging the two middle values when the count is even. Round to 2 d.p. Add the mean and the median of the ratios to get 2.20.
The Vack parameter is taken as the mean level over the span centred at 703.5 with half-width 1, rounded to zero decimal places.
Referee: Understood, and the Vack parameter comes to 152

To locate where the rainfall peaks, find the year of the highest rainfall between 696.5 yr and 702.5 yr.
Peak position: 699.0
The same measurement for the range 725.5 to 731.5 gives 729.0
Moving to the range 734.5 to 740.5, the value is 736.0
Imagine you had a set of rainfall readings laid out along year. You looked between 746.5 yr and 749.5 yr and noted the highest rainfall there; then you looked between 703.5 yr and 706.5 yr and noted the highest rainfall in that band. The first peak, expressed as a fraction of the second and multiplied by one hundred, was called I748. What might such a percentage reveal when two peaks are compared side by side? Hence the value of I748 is 96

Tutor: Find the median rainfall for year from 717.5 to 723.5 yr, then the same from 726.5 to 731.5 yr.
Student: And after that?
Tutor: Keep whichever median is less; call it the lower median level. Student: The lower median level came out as 151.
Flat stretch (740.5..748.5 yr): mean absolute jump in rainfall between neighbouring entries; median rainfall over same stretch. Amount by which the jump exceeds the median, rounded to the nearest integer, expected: -135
